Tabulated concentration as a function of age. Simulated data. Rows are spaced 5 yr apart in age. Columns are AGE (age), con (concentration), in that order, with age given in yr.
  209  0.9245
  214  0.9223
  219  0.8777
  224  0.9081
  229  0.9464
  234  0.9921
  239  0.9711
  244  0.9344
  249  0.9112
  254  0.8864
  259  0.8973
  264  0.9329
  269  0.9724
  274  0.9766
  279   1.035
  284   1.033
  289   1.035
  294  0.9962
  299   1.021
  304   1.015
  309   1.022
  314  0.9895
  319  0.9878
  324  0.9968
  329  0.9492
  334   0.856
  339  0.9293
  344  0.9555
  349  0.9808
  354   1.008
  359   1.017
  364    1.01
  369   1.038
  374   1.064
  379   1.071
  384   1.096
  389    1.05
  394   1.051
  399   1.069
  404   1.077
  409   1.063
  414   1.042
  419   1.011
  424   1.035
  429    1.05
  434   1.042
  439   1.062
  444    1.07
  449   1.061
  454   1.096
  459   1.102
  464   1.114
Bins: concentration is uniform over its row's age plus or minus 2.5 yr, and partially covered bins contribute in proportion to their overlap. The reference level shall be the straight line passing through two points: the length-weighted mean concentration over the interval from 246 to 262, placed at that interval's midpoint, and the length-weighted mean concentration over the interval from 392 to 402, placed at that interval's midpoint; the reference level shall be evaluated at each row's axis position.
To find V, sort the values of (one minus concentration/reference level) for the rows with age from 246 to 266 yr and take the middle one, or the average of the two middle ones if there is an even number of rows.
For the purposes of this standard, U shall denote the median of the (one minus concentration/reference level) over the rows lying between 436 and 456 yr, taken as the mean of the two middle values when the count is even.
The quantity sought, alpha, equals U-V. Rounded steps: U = 0.04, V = -0.004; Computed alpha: 0.05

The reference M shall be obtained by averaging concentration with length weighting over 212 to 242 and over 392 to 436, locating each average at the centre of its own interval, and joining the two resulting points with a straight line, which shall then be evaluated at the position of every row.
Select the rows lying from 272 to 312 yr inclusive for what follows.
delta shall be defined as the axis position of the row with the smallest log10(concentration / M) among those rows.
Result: 274 yr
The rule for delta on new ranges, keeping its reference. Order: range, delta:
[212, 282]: 254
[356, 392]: 364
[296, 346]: 334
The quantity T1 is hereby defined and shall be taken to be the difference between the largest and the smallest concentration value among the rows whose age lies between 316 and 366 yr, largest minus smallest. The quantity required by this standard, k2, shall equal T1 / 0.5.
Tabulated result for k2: 0.322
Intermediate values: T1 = 0.16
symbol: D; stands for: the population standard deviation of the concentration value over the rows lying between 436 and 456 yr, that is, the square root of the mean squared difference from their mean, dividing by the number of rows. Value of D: 0.014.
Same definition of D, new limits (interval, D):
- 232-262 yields 0.038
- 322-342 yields 0.051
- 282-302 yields 0.015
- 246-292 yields 0.057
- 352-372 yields 0.012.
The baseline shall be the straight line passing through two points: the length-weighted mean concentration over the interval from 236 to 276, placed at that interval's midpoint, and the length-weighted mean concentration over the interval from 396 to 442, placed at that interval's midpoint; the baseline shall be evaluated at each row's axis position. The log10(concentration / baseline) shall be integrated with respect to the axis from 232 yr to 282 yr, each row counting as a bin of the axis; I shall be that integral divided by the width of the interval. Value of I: 0.0065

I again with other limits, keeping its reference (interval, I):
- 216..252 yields 0.0061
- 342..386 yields 0.0061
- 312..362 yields -0.0117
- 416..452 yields -0.0054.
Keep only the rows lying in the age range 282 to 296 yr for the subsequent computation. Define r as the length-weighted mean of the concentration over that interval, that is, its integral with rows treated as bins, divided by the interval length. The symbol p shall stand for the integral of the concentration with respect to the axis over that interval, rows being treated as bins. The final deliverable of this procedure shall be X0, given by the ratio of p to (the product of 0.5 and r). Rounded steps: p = 14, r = 1.02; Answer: 28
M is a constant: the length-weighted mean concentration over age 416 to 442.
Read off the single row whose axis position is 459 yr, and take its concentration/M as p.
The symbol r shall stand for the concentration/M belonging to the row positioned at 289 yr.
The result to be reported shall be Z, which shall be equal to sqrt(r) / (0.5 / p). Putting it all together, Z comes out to 2.11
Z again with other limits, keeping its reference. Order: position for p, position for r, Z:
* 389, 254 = 1.86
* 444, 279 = 2.05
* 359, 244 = 1.85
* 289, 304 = 1.96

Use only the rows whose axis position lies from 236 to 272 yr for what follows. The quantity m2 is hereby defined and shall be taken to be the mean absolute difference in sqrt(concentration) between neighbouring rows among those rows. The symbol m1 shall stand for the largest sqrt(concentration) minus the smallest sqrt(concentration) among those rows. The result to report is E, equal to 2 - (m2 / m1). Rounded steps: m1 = 0.045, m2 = 0.0148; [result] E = 1.67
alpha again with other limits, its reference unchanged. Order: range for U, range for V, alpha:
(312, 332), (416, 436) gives -0.07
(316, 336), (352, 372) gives 0.01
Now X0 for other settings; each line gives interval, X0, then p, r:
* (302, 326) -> 48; 24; 1.00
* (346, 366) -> 40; 20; 1.00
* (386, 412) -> 52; 28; 1.06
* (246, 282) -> 72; 34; 0.95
